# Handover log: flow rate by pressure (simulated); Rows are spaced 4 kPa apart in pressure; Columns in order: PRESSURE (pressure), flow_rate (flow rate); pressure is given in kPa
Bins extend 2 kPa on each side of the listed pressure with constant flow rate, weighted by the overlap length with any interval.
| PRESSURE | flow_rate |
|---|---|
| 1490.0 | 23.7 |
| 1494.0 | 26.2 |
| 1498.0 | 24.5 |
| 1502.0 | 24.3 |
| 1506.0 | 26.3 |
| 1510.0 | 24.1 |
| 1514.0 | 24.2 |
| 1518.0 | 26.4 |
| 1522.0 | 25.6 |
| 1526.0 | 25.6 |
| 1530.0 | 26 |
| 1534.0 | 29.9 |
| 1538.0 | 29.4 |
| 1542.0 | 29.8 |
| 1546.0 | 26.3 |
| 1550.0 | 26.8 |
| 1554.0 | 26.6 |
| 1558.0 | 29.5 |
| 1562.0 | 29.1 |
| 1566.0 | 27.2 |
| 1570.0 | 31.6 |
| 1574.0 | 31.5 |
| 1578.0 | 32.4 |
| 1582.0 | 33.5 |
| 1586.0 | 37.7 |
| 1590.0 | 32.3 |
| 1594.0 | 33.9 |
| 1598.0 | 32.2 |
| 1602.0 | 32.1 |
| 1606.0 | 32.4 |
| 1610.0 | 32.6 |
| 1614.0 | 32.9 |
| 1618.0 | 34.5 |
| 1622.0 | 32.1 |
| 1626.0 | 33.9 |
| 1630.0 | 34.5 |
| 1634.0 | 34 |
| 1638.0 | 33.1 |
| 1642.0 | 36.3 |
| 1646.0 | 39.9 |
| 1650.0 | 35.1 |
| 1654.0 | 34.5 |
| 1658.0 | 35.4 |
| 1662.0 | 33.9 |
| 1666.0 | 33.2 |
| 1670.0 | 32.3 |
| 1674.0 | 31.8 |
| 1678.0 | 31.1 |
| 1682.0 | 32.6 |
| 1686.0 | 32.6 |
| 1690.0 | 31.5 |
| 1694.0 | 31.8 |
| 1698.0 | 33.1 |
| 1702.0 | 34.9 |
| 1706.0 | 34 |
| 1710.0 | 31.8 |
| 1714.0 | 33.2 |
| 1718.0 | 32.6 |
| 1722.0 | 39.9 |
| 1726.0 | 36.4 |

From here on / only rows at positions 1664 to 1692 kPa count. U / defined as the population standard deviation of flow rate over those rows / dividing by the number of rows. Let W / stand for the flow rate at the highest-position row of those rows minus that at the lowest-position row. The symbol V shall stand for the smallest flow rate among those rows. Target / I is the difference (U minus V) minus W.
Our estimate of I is -29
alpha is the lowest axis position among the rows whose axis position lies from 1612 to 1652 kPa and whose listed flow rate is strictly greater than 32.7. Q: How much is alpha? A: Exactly 1614.0 kPa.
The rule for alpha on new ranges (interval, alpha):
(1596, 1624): 1614.0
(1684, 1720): 1698.0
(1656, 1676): 1658.0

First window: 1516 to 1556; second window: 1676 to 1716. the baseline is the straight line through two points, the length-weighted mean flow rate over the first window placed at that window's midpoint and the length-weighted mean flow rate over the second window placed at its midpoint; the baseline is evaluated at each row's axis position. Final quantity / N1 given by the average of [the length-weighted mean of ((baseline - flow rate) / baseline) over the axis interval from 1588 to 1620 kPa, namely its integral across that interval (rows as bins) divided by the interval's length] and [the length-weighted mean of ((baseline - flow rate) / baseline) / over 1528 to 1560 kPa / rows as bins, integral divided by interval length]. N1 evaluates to -0.066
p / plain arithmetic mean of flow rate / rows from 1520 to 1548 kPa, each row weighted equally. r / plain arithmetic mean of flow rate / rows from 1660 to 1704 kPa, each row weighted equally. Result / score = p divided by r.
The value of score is 0.84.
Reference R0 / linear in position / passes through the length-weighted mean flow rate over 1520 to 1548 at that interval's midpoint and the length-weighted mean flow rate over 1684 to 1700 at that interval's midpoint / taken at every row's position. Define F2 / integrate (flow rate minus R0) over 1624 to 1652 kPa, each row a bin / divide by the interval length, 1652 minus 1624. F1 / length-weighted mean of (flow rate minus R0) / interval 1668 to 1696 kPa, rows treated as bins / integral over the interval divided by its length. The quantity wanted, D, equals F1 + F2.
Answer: 4.6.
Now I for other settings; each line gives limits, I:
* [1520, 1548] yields -24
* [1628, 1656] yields -31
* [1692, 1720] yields -32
